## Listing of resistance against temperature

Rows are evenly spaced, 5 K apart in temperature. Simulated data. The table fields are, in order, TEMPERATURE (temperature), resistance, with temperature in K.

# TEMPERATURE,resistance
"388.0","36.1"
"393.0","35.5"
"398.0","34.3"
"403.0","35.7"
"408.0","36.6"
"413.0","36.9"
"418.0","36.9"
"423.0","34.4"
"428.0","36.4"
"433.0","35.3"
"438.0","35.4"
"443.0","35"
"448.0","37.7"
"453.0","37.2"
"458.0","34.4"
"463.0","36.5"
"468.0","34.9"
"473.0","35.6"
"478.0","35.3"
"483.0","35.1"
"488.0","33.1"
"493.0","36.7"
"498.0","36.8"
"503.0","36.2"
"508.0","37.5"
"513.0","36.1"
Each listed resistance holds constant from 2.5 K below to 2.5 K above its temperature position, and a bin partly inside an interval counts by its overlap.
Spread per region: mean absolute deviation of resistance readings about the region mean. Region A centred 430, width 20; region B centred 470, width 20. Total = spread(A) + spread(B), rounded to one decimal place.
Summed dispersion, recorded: 1.0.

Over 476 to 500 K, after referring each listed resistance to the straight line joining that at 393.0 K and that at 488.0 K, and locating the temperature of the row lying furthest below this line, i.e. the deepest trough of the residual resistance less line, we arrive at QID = 488.0 K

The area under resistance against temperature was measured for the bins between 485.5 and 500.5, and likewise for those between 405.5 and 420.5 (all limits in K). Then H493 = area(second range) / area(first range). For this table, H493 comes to 1.04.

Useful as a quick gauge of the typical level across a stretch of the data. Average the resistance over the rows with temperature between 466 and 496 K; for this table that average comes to 35.1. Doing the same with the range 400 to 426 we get 36.1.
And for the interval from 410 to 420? 36.9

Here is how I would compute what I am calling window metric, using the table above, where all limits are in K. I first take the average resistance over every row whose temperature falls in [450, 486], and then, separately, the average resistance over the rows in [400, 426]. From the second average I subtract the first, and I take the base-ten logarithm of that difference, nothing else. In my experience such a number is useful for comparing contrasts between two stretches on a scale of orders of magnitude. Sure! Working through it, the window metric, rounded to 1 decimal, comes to -0.3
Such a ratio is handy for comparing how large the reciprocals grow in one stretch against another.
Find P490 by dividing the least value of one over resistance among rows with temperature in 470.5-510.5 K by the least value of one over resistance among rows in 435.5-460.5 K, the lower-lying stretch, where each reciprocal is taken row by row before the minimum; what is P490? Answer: 1.005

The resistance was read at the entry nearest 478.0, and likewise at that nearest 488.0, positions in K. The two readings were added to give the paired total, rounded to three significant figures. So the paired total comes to 68.4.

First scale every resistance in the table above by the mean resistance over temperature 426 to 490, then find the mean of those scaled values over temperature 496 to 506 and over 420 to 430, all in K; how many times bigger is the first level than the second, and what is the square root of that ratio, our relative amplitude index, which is 1.02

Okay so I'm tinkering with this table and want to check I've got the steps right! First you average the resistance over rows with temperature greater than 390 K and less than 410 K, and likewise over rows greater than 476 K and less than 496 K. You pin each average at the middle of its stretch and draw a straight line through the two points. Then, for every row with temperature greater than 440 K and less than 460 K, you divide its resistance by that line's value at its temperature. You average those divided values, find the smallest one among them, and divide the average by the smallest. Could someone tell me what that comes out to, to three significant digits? 1.05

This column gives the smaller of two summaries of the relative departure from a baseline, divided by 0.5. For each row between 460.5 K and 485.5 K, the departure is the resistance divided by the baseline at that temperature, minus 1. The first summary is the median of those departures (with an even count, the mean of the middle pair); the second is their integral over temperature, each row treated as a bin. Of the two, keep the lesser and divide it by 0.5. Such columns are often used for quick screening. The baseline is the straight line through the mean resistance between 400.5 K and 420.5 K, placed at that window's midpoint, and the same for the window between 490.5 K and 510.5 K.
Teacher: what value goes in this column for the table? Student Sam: -1.7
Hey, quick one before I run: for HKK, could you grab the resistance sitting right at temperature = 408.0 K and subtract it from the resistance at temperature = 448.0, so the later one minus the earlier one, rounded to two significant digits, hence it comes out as 1.1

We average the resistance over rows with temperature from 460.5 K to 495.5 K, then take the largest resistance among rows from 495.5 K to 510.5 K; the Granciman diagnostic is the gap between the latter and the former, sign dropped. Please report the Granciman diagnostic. 2.2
